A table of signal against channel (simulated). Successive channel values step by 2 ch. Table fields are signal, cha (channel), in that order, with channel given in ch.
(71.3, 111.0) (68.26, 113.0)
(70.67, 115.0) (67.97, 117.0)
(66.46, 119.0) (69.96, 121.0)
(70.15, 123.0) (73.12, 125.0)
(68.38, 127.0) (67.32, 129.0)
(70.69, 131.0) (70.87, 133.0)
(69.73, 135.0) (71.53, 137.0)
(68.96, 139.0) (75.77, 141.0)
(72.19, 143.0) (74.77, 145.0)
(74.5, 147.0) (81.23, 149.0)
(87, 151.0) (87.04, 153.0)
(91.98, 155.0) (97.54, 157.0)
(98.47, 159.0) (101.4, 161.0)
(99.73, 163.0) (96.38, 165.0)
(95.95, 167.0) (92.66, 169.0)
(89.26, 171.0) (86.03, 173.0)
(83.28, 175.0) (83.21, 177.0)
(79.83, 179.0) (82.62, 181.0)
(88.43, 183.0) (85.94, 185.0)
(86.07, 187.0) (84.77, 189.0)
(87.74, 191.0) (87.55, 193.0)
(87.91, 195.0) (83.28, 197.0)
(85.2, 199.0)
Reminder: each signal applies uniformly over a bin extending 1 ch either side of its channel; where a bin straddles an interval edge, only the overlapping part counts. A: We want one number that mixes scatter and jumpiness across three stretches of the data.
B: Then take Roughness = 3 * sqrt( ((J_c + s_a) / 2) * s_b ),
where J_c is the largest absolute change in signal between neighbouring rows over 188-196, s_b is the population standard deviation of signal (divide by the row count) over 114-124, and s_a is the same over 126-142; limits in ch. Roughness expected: 6.2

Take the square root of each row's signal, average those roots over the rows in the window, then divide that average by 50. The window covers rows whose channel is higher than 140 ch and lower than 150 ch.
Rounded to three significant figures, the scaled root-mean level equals 0.174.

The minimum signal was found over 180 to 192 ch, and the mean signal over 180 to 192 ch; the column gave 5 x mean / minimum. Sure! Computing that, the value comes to 5.20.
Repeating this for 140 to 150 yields 5.24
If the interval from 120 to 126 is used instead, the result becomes 5.08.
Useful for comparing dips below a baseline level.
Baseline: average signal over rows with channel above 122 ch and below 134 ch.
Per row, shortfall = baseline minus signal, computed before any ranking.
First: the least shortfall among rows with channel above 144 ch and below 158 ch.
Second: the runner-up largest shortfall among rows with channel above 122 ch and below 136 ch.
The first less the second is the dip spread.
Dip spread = -29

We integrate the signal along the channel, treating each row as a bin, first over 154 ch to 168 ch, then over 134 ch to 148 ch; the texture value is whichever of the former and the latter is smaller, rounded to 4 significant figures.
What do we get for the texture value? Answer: 1015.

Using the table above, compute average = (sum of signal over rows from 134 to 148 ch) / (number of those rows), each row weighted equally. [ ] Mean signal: 72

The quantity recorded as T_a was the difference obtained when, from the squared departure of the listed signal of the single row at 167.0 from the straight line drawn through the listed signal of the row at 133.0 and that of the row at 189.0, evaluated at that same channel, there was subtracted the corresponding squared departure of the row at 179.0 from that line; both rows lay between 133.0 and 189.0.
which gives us 271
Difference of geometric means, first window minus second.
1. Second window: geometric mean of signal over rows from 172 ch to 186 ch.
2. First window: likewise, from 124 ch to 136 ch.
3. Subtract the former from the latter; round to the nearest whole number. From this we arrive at -14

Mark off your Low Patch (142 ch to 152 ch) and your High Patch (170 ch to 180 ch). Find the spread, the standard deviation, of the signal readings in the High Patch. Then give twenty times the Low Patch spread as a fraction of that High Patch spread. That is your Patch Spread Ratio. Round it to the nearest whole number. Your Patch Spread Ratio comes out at 34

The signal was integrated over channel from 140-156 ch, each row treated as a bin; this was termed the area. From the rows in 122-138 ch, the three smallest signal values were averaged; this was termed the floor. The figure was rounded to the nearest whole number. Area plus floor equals 1357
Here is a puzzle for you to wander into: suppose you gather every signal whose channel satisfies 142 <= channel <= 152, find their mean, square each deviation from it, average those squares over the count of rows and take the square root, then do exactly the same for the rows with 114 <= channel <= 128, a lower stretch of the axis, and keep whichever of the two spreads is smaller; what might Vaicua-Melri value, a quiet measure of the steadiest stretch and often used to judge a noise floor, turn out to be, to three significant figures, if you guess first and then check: 2.00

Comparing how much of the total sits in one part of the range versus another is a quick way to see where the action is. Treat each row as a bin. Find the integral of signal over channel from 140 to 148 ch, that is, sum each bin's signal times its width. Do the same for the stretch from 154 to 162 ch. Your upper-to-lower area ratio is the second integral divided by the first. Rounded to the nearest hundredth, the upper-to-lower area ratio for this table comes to 1.31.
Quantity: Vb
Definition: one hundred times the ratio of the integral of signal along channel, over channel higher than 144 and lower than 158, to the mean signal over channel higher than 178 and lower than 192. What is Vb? 1397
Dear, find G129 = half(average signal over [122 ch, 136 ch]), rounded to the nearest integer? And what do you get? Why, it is 35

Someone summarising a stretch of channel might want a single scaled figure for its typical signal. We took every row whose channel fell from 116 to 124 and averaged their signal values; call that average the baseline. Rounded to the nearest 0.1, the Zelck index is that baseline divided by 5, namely 13.7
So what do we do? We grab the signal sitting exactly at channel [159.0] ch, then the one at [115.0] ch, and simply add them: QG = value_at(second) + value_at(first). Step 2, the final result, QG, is 169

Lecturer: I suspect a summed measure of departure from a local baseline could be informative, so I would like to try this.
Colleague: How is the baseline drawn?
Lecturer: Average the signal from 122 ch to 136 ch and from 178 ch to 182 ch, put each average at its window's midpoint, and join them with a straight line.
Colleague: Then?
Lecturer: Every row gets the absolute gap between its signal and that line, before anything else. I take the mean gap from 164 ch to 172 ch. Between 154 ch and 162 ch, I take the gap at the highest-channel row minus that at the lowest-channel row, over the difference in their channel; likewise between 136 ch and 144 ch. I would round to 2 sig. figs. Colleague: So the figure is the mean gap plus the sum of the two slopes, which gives 16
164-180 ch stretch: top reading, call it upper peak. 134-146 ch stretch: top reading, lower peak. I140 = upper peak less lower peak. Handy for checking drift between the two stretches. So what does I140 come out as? 21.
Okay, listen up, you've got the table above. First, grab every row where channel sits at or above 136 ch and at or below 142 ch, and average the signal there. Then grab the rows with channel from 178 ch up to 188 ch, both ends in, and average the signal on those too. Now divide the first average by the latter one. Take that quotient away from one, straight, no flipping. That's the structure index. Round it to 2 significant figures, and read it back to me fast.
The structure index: 0.15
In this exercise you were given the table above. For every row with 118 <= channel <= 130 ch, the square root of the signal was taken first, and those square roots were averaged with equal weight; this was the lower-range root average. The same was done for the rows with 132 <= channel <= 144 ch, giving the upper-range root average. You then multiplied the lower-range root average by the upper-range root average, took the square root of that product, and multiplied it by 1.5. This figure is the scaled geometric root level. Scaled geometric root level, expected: 12.6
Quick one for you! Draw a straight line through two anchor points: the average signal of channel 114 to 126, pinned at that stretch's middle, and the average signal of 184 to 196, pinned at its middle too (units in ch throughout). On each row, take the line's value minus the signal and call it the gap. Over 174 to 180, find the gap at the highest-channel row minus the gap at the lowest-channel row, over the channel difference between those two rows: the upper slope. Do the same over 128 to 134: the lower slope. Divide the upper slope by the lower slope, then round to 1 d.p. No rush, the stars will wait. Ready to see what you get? -1.7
